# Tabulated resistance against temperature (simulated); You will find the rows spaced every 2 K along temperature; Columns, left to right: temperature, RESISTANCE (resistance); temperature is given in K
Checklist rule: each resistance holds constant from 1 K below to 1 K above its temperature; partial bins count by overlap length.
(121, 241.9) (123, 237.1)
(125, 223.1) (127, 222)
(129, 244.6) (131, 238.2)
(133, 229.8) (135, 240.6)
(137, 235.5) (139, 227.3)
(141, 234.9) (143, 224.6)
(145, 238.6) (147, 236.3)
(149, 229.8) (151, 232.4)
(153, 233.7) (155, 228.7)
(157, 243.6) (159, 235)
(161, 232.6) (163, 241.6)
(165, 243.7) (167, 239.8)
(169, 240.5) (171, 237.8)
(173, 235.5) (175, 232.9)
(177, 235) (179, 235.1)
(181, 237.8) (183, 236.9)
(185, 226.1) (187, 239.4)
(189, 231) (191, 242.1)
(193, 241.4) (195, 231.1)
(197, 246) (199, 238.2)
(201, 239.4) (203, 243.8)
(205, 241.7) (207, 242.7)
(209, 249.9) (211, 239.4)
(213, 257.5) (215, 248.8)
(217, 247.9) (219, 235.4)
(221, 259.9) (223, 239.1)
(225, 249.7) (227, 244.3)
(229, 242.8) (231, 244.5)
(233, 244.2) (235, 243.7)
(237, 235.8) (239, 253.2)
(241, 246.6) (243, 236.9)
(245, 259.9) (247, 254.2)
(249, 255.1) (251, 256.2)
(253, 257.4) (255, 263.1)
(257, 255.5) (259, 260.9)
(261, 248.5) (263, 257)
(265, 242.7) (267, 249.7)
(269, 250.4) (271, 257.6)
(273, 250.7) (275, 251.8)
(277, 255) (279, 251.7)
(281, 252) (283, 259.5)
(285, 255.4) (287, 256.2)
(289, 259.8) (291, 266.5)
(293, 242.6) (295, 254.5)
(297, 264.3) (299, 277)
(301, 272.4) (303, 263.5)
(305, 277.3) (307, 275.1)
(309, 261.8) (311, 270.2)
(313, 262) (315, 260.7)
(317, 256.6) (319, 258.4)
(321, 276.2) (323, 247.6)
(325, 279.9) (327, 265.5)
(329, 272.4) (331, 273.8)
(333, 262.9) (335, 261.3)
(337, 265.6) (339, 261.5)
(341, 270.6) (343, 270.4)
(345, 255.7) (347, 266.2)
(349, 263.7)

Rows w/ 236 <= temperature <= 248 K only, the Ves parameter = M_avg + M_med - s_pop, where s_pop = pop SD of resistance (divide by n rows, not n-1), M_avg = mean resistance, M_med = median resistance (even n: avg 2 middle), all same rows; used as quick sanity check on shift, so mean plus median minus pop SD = 489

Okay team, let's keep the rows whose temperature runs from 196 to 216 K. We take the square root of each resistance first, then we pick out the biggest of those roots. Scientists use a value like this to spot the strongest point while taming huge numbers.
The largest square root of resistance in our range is 16.0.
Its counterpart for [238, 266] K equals 16.2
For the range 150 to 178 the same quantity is 15.6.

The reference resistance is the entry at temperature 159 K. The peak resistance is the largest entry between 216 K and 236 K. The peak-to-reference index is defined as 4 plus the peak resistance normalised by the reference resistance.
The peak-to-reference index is 5.11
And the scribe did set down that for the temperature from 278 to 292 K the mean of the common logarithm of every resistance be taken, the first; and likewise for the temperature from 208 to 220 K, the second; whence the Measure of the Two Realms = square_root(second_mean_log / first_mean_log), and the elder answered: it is 0.9961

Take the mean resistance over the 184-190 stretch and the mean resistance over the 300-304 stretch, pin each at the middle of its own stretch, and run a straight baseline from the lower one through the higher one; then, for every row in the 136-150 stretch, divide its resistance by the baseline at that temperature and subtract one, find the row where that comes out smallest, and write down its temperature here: 143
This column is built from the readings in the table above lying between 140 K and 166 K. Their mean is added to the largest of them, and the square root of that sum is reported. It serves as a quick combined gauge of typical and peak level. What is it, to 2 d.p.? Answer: 21.88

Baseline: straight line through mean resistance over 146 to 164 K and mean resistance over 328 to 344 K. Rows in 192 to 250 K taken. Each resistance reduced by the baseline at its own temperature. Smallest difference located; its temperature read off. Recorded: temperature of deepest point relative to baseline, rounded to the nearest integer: 237 K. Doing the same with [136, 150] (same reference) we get 143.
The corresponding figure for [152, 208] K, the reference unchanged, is 185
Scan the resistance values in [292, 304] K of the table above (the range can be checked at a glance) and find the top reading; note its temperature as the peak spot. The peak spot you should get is 299 K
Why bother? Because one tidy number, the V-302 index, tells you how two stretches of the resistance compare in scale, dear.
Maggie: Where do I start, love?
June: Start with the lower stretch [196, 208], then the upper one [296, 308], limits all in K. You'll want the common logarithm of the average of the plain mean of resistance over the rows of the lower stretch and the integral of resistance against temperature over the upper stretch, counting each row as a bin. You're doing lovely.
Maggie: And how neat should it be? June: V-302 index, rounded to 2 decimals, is 3.24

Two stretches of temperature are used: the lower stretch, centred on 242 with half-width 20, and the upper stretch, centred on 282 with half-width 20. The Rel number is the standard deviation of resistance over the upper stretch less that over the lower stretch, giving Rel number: 0.5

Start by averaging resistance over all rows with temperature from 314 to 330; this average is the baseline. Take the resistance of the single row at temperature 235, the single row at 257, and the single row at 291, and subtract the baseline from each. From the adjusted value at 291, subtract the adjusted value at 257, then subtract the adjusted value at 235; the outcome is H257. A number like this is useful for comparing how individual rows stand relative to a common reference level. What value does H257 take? 32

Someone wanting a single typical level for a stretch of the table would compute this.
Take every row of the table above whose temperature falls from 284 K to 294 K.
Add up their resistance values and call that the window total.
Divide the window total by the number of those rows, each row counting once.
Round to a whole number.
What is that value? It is 256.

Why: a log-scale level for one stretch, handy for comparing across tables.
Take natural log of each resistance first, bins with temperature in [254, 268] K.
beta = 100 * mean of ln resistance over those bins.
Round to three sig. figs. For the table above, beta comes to 554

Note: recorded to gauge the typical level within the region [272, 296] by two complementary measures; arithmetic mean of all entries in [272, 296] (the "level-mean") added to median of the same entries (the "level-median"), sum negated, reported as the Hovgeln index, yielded -509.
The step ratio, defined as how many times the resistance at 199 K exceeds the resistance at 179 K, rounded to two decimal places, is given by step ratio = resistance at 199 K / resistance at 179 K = 1.01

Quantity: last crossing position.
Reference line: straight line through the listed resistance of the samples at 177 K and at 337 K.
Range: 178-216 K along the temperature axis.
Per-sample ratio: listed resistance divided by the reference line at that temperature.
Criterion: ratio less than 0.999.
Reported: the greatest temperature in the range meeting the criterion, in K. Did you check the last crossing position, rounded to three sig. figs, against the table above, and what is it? 211 K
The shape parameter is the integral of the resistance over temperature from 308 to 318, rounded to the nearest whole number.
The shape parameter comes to 2623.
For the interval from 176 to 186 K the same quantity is 2342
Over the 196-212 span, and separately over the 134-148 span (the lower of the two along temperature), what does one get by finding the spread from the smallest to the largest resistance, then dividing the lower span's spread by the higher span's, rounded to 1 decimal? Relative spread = 1.4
